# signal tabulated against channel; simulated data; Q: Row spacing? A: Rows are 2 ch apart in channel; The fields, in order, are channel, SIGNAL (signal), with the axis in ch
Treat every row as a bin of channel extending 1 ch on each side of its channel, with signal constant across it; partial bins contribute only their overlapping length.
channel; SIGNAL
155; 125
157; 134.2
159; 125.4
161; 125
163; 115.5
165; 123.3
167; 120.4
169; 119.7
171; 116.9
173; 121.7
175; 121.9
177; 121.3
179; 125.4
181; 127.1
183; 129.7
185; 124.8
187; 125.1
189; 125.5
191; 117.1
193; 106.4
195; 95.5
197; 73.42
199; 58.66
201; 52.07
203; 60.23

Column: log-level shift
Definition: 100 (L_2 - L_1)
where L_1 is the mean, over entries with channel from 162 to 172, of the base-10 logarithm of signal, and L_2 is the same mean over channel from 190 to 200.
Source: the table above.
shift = -13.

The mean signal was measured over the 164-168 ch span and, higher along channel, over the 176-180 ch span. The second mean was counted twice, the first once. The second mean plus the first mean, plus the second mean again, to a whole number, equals 369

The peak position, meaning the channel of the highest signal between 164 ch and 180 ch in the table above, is 179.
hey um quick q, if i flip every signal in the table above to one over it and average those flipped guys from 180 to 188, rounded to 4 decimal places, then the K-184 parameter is 0.0079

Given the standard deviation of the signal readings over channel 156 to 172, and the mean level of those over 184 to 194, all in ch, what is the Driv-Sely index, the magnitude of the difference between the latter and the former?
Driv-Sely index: 114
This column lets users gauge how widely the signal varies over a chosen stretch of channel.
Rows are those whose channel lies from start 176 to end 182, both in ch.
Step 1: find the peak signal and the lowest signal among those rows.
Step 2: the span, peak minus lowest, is 6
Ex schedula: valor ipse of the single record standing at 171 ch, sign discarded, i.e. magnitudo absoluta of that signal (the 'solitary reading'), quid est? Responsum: 117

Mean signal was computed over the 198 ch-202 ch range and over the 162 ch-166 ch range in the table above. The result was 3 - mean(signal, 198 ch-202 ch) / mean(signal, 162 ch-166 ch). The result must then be 2.54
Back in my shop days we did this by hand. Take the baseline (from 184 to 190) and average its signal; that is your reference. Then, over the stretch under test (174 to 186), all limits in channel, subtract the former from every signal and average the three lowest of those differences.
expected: -2.5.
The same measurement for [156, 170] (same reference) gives -6.6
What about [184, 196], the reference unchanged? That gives -18.8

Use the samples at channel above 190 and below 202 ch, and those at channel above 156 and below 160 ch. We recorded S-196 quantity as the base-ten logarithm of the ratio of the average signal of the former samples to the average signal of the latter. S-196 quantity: -0.19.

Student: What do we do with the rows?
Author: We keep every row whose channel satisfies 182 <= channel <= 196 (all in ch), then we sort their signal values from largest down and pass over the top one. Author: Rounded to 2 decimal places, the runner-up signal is 125.50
